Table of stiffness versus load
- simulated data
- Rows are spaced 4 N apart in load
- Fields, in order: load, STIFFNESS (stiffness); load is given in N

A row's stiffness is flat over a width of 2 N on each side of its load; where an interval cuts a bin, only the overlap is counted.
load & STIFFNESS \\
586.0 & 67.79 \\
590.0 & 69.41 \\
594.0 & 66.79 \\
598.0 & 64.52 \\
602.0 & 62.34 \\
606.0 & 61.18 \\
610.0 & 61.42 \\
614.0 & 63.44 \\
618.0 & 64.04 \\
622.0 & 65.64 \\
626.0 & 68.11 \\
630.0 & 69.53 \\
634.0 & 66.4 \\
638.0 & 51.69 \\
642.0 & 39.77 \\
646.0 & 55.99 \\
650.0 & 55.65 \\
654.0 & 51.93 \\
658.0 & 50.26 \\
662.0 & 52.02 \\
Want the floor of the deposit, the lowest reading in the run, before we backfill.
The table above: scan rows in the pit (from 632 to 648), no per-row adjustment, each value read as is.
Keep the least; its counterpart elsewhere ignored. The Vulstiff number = 39.77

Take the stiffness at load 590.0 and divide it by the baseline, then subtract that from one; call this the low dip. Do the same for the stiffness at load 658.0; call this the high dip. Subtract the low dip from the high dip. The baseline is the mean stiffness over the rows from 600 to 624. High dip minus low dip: 0.30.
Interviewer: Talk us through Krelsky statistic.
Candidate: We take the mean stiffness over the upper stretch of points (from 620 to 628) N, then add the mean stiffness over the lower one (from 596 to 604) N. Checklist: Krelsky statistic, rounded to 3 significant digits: 130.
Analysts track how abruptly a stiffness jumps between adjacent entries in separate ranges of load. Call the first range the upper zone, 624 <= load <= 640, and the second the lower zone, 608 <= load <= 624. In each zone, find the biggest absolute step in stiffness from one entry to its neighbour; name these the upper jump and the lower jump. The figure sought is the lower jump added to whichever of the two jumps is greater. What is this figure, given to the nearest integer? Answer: 17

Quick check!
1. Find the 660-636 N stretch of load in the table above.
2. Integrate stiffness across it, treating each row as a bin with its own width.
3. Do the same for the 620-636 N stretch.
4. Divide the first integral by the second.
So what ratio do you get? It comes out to 1.1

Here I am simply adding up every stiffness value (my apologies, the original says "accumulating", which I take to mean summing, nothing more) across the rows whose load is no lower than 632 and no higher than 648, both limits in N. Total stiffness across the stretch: 214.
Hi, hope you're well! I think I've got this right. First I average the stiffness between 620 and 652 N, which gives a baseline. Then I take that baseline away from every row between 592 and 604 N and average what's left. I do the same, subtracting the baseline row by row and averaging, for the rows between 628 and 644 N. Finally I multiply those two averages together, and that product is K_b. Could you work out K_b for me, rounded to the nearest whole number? -12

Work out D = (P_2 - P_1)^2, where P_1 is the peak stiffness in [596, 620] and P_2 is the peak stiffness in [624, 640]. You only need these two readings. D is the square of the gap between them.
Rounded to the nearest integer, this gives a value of 25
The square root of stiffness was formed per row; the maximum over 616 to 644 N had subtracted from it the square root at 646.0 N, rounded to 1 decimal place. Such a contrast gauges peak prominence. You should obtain 0.9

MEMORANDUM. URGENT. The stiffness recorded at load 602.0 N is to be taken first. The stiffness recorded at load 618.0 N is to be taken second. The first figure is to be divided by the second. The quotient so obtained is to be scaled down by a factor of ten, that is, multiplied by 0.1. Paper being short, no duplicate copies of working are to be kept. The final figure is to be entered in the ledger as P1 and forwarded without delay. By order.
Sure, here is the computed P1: 0.097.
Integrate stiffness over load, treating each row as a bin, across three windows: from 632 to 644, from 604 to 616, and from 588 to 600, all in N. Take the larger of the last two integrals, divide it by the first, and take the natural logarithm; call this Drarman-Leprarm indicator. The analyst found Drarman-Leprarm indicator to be 0.24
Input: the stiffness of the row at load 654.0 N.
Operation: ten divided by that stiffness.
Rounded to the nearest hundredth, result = 0.19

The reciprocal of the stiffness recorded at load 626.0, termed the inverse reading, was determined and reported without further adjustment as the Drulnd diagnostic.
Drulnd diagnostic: 0.0147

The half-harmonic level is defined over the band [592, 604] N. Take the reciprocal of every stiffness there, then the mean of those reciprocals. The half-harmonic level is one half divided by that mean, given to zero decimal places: 32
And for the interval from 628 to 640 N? 31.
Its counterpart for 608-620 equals 31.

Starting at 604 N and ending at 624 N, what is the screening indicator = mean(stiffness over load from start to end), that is 63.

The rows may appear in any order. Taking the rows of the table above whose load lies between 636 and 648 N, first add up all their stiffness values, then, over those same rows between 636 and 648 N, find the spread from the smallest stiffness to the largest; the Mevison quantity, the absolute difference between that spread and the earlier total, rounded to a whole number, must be 131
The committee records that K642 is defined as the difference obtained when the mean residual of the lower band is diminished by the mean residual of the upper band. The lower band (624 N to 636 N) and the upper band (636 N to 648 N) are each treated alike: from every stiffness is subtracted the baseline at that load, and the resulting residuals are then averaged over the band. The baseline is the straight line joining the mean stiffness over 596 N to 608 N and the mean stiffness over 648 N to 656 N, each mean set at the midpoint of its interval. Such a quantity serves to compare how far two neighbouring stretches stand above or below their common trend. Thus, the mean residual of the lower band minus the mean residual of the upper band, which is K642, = 17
